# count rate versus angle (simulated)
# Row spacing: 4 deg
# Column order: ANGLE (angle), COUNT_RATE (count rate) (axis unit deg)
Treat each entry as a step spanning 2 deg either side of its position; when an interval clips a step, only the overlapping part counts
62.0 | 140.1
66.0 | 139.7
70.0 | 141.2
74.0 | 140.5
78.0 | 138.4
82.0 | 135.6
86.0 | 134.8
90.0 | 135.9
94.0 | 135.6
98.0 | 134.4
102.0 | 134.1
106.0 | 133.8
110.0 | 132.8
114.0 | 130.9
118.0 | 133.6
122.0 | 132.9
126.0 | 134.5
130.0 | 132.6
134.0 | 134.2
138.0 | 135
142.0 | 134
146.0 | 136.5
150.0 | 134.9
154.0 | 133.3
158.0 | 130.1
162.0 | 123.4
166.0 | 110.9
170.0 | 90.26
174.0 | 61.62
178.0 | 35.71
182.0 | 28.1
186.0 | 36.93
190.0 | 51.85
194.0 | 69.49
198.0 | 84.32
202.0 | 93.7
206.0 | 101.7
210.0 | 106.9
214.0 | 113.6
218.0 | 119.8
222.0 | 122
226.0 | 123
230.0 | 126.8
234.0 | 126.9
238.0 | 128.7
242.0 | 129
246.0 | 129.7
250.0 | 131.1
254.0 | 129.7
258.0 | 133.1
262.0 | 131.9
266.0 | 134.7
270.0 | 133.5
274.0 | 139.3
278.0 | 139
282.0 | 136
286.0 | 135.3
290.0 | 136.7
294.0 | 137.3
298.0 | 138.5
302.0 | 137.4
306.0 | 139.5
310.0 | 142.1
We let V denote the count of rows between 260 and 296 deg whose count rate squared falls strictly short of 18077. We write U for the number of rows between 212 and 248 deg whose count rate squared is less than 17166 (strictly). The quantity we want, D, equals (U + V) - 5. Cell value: 6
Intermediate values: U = 9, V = 2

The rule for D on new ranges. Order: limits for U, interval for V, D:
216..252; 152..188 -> 12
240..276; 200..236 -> 7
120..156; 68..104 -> -3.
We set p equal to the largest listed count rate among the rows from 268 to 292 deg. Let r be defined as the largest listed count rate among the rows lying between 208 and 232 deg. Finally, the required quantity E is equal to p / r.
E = 1.10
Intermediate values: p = 139.3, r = 126.8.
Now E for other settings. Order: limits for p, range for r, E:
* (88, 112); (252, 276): 0.98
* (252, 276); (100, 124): 1.04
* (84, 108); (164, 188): 1.23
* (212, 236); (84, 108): 0.93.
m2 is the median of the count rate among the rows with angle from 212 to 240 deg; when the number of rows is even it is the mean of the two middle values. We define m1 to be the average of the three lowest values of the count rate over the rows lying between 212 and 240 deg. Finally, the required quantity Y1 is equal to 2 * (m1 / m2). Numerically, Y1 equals 1.93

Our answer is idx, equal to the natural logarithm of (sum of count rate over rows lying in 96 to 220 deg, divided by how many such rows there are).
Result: 4.69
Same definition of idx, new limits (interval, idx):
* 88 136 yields 4.90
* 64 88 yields 4.93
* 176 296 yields 4.71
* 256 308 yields 4.92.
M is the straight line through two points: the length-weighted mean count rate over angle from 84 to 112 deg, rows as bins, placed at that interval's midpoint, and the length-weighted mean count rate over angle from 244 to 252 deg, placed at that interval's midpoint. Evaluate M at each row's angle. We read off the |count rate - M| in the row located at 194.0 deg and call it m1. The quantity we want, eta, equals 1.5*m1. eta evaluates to 94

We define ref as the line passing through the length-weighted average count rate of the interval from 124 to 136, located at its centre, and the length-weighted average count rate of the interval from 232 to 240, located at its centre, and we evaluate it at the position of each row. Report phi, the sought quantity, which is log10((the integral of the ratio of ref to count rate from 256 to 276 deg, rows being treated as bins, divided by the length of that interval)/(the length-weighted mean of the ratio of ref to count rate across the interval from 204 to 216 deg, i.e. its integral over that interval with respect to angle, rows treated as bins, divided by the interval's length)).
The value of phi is -0.109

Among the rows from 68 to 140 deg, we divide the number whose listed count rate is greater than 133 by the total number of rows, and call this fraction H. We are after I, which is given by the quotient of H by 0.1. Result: 7.8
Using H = 0.78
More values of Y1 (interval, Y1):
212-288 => 1.83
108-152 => 1.97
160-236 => 0.66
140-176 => 1.35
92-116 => 1.98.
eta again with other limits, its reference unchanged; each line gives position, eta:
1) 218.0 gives 17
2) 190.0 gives 120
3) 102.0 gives 0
